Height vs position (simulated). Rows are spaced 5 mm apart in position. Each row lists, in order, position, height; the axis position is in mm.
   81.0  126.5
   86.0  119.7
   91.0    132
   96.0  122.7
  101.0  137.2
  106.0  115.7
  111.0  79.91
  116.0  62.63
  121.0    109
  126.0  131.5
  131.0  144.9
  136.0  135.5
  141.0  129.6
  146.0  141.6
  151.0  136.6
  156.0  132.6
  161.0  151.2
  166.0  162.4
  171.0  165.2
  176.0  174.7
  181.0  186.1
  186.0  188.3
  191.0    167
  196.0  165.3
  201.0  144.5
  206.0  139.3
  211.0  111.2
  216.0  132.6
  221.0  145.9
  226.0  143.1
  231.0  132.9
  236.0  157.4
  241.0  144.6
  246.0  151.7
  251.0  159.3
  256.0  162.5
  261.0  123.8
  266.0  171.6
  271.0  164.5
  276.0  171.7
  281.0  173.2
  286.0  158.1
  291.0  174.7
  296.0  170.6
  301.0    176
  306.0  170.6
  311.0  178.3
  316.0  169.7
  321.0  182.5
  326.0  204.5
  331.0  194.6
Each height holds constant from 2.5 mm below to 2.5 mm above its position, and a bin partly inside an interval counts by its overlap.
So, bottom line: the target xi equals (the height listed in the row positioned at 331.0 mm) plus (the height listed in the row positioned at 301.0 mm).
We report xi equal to 371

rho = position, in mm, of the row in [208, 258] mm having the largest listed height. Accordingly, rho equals 256.0 mm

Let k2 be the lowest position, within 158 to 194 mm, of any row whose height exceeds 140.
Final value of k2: 161.0 mm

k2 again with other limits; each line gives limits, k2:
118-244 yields 131.0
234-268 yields 236.0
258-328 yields 266.0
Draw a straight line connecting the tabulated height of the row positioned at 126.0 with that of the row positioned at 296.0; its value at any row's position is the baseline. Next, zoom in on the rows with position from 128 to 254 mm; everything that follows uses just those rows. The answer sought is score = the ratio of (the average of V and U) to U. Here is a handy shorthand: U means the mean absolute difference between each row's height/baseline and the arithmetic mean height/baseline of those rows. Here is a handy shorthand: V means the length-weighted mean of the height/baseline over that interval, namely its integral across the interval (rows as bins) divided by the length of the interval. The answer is 5.2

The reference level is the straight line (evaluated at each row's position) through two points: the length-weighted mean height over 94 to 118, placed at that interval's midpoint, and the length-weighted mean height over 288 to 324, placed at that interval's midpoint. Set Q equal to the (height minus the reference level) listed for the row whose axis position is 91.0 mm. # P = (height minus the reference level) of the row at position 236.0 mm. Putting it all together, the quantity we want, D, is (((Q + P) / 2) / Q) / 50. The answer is 0.012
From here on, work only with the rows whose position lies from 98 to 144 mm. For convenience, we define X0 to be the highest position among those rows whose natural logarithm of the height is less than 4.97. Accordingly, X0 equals 141.0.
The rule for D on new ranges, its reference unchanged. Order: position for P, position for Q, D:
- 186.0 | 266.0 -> 0.061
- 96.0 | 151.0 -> 0.023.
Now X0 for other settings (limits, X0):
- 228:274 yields 261.0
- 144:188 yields 156.0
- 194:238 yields 231.0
